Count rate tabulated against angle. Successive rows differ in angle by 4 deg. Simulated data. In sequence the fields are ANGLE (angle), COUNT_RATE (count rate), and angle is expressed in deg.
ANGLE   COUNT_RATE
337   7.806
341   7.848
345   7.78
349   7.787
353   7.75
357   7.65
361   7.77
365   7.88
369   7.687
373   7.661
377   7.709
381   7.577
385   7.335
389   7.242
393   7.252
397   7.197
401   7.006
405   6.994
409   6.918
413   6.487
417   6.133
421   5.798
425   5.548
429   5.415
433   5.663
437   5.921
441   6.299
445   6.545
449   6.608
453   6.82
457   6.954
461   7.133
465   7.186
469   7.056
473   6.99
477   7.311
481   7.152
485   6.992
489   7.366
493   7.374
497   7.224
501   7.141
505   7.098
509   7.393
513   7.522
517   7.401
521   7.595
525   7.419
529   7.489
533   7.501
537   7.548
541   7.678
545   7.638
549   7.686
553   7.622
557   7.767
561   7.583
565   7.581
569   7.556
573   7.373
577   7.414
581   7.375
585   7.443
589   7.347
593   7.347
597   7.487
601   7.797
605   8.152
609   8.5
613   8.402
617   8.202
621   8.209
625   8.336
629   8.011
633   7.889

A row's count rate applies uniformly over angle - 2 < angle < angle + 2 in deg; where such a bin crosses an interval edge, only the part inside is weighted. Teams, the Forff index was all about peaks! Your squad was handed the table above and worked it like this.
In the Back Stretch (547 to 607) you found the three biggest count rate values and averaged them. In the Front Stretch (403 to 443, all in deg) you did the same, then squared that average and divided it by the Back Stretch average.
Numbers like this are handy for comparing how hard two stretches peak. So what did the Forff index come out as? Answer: 5.8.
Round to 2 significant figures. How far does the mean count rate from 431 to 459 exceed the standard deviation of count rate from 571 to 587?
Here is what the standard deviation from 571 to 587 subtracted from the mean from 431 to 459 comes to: 6.4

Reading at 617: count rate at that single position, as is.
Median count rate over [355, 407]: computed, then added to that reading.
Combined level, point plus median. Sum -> 15.8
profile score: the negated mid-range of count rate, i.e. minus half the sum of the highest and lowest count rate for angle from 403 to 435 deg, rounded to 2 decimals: -6.20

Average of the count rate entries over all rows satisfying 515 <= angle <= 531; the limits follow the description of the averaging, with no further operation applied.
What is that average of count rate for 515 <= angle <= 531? 7.5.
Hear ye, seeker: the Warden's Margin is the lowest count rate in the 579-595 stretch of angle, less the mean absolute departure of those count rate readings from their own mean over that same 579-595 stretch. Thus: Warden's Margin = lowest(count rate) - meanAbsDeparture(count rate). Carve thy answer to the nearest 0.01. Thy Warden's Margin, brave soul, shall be 7.31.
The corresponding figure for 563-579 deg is 7.29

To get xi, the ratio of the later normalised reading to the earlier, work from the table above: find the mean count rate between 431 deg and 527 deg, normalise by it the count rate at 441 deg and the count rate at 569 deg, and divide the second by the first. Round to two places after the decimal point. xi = 1.20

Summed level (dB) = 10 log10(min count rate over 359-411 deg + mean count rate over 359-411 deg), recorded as 11.6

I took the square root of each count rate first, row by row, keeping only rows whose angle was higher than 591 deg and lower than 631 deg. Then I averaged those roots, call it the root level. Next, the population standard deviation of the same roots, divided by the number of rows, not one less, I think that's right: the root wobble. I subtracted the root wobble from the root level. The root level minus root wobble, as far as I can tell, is 2.77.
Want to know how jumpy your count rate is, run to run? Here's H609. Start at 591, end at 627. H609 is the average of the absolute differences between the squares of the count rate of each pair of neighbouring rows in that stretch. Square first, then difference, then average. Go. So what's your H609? 3.2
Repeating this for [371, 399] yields 1.4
